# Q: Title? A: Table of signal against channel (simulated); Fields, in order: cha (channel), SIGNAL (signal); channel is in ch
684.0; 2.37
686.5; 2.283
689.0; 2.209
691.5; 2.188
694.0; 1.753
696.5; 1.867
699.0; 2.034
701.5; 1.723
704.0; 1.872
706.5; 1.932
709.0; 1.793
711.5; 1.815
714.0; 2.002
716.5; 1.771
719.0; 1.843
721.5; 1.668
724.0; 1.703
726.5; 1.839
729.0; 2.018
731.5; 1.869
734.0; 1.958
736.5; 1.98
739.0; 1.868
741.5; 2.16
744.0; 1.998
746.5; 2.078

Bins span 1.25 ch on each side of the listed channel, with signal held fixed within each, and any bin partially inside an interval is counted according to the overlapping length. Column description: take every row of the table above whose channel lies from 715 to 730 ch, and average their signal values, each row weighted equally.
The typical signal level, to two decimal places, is 1.81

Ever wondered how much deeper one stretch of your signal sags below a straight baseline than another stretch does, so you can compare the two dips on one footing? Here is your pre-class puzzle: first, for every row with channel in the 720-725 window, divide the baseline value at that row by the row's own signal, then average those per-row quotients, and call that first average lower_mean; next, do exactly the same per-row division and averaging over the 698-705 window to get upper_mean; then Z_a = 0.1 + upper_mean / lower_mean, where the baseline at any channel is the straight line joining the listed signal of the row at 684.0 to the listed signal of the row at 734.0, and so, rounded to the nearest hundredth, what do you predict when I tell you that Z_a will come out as 1.08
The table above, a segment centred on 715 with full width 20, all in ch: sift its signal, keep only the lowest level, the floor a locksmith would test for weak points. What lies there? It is 1.668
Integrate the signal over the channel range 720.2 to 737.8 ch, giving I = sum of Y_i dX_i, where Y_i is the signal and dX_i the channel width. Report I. 33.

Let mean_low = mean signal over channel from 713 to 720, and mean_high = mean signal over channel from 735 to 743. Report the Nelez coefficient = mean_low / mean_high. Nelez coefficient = 0.93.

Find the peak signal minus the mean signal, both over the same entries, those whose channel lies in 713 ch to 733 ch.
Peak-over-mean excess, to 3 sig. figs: 0.179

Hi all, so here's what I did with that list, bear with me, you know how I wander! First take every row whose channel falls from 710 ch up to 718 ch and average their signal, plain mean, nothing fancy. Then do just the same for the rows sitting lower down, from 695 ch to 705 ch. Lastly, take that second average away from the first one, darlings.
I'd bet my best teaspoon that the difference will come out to -0.01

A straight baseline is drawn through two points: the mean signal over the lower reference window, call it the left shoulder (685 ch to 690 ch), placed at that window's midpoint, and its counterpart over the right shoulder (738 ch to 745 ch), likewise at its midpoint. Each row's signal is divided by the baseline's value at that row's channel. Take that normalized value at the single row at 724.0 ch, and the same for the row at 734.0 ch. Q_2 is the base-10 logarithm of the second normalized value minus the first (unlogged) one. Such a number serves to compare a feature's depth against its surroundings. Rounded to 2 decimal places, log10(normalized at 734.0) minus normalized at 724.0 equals -0.83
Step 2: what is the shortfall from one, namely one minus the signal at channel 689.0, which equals -1.21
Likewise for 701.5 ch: -0.72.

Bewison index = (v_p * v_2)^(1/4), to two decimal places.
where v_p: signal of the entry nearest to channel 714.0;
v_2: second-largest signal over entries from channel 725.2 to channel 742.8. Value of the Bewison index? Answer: 1.42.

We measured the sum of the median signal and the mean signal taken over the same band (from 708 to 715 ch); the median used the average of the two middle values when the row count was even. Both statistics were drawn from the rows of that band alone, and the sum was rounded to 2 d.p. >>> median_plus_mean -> 3.68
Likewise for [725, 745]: 3.93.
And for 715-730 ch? 3.61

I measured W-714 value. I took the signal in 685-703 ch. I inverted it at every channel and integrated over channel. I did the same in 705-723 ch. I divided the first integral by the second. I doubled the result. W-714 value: 1.8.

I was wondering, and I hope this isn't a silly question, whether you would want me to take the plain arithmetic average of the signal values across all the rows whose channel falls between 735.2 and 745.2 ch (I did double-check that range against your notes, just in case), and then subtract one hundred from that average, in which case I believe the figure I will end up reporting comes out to -98.0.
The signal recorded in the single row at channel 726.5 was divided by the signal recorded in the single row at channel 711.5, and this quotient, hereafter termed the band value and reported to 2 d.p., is 1.01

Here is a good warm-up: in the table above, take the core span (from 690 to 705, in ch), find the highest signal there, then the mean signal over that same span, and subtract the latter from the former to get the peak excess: 0.28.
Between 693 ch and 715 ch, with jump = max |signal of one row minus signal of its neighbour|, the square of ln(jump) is 1.4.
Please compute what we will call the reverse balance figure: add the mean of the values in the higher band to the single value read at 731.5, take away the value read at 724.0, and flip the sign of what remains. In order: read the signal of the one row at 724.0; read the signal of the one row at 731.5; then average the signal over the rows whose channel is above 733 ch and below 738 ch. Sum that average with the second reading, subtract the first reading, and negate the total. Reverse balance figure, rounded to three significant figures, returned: -2.13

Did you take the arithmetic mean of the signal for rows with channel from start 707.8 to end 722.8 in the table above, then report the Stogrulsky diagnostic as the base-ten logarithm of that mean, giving 0.259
